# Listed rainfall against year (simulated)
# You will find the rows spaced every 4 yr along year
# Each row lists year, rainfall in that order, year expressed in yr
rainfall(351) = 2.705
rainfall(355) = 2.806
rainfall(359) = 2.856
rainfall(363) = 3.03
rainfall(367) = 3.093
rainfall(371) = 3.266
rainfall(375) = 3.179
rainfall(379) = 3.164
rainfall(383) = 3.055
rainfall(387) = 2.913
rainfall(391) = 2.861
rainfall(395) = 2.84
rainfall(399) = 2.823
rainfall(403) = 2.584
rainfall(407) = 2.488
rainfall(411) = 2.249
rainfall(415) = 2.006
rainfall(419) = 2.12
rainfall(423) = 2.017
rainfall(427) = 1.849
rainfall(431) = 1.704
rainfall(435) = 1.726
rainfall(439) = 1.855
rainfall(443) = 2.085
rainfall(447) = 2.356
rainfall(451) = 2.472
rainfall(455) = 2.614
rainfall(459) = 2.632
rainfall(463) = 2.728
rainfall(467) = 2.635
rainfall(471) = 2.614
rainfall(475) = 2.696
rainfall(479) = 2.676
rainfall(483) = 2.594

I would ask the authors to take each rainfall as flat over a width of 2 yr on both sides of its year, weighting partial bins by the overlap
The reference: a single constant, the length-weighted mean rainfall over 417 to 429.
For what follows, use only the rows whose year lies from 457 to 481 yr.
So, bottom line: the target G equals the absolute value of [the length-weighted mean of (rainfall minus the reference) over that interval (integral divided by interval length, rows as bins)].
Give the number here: 0.67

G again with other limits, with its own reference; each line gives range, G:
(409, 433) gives 0.00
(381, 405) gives 0.85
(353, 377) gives 1.04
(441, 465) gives 0.49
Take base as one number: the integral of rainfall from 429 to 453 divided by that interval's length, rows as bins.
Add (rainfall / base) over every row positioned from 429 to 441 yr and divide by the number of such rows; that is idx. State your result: 0.9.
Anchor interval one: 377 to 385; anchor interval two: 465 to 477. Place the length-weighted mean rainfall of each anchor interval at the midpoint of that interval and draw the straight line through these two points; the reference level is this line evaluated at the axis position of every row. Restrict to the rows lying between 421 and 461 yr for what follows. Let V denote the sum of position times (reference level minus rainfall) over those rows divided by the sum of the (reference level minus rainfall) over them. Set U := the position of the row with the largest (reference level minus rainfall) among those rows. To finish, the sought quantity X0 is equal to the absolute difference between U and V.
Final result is 4.0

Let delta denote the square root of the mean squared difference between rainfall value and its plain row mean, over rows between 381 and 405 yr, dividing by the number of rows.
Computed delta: 0.14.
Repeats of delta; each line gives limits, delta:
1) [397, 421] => 0.28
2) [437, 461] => 0.28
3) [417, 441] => 0.15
